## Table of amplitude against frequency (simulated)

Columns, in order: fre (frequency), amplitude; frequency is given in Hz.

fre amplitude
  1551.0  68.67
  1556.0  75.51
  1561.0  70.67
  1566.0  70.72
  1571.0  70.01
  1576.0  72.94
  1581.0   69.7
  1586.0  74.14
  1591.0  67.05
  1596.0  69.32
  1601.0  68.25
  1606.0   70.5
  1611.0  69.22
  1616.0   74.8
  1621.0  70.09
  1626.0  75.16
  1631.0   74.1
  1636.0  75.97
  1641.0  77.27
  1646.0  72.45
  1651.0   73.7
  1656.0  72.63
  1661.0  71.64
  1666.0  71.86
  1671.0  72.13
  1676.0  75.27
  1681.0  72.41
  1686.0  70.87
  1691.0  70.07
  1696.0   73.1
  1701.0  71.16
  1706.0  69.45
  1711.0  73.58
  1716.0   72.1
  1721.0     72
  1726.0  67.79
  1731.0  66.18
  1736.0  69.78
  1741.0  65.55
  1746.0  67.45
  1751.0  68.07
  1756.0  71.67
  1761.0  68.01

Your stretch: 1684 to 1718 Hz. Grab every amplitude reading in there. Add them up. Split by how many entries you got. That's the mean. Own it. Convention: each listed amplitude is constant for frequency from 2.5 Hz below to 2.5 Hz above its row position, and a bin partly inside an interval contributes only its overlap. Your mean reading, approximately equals 71.5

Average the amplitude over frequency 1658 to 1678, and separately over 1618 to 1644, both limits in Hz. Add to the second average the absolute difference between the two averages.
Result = 76.3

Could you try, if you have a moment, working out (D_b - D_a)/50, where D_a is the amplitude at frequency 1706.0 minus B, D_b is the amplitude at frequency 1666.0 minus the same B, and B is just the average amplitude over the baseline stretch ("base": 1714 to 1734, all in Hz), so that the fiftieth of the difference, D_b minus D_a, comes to 0.05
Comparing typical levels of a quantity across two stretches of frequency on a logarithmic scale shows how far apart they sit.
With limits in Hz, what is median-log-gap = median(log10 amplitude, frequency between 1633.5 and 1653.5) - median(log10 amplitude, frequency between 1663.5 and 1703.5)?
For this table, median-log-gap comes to 0.017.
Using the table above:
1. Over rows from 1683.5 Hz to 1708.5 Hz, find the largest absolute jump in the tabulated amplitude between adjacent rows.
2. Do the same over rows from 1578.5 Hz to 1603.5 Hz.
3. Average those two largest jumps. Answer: 5.1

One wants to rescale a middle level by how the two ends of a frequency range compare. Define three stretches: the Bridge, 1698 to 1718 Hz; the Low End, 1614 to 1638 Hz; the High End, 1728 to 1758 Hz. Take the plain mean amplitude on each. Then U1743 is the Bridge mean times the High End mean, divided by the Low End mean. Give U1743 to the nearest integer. 66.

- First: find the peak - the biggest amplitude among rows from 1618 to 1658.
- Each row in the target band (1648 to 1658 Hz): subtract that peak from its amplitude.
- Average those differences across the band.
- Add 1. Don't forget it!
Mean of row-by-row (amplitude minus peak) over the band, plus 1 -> -3.1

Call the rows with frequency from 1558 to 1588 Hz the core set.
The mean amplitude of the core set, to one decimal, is 71.4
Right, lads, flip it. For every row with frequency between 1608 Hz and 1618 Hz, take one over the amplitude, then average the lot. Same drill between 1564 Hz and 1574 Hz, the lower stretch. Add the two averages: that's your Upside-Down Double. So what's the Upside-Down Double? 0.0281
